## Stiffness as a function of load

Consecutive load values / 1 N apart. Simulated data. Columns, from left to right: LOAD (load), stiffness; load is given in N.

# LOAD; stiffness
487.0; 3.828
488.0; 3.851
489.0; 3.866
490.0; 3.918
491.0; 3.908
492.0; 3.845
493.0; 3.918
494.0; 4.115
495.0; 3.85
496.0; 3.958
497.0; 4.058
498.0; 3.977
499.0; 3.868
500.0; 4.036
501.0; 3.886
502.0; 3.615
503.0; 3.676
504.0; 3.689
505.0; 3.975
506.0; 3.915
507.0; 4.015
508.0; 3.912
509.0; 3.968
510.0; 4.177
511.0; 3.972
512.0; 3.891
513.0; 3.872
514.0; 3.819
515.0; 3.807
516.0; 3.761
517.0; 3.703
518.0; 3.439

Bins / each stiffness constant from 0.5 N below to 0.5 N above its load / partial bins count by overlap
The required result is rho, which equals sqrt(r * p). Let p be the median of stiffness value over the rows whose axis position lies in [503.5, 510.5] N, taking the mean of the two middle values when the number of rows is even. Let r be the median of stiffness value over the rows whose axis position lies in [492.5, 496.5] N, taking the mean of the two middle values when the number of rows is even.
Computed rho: 3.95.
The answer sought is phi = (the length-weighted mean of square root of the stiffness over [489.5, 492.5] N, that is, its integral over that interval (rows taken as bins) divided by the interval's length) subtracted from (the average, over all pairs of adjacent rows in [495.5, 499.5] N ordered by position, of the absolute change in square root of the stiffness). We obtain -1.95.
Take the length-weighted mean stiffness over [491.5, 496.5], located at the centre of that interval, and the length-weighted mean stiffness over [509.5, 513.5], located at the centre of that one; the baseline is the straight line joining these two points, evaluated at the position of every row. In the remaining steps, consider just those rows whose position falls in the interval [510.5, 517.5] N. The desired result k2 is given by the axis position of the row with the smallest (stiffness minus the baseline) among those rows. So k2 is 517.0 N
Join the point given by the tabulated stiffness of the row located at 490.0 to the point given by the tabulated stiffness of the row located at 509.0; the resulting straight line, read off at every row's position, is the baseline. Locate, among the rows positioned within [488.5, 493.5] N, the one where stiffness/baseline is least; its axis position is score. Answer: 492.0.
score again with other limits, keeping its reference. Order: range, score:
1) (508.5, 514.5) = 514.0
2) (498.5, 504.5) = 502.0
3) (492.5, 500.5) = 495.0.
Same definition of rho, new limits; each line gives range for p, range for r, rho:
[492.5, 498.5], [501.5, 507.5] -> 3.88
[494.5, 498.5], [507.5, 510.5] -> 3.97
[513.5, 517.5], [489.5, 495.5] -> 3.85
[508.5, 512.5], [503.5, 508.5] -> 3.94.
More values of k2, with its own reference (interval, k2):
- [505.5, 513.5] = 513.0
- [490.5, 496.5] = 495.0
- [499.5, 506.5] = 502.0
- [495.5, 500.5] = 499.0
